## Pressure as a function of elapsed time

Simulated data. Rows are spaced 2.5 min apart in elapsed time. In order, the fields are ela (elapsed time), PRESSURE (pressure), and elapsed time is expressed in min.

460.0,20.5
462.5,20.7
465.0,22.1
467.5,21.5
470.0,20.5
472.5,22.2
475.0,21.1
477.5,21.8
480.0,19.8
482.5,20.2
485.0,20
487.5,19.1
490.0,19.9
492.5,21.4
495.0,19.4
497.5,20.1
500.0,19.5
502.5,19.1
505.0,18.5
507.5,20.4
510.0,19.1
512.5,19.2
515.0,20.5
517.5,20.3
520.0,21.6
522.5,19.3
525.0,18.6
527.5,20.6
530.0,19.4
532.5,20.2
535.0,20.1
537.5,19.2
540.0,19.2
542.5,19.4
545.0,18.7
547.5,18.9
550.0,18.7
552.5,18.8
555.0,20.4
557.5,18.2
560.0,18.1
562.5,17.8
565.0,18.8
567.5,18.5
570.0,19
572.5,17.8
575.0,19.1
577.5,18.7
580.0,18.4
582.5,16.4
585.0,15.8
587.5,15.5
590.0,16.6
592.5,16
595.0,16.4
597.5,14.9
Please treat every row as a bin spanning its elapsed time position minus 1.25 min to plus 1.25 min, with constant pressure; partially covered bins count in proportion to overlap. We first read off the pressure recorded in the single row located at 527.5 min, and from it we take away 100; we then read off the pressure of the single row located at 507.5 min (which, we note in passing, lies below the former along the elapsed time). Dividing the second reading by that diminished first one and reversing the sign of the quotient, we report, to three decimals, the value 0.257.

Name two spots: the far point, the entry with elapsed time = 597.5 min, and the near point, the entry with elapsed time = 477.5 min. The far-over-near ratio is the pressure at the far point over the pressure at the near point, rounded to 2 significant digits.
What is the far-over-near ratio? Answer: 0.68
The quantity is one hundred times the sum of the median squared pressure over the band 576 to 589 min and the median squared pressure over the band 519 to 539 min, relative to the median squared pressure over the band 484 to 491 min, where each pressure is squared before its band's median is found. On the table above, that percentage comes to 166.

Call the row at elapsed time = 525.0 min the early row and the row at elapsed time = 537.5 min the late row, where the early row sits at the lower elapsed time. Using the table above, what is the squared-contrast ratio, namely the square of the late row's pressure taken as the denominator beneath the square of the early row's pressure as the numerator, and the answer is 0.94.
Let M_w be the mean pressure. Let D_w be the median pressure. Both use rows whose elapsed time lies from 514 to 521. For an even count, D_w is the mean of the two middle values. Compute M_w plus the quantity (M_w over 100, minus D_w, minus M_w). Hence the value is -20.3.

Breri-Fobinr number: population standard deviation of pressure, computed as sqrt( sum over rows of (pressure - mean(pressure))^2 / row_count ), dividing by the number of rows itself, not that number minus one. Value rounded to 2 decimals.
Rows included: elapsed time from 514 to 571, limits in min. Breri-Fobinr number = 0.92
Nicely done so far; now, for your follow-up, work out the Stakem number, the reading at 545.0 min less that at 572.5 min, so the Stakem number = 0.90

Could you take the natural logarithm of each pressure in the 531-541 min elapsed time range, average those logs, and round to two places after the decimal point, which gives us 2.98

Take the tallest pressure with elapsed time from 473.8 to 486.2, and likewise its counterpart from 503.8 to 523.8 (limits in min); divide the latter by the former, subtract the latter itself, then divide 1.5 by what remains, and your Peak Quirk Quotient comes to -0.0728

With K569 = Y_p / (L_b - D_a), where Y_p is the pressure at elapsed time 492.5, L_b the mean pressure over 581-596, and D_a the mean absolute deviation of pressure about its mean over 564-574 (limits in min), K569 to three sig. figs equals 1.36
